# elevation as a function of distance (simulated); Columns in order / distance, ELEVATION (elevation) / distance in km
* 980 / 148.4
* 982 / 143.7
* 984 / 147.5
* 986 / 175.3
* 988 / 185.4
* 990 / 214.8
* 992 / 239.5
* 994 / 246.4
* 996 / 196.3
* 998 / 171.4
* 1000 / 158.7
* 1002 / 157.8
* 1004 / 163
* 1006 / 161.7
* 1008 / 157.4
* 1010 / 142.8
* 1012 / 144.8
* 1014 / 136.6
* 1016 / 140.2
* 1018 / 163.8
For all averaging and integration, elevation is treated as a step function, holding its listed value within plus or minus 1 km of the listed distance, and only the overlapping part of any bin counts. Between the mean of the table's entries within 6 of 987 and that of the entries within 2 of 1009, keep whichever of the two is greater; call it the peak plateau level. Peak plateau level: 184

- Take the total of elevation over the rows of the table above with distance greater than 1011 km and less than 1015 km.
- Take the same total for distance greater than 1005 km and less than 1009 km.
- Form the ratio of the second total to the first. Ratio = 1.1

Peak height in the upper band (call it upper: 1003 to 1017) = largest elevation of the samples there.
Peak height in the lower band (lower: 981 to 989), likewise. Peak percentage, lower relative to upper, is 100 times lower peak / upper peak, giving 114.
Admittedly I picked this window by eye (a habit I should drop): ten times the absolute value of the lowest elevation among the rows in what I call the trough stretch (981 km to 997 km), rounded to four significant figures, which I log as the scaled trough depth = 1437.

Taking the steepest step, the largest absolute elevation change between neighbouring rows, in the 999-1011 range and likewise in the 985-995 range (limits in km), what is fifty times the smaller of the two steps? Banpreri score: 730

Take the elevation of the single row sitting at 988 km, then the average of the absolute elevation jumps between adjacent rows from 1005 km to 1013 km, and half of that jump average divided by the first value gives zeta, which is 0.019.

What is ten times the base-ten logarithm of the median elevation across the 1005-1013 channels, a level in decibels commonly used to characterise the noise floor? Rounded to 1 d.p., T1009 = 21.8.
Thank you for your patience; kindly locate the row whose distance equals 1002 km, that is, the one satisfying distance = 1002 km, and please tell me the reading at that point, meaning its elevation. 157.8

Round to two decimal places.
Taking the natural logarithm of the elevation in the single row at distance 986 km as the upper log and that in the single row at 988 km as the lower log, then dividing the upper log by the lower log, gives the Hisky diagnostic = 0.99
